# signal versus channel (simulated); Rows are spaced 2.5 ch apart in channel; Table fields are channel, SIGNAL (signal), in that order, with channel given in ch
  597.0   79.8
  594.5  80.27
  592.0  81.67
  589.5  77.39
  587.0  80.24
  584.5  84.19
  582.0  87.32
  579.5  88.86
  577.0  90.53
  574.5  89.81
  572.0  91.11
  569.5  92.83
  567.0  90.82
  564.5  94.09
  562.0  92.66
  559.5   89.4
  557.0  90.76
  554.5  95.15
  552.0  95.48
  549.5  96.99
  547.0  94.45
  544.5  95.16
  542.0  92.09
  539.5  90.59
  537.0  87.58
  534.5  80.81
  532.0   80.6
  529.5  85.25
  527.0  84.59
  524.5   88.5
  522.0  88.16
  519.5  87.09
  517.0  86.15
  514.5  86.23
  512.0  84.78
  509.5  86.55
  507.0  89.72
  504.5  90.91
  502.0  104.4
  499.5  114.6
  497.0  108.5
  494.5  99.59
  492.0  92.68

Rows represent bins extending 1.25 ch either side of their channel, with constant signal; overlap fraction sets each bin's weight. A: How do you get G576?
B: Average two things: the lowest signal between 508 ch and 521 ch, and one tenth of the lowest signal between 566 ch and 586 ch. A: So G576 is 46.60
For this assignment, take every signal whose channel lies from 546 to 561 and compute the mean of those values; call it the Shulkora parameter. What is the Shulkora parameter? 94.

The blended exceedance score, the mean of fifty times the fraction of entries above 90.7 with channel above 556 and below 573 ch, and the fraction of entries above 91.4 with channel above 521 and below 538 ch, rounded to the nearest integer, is 21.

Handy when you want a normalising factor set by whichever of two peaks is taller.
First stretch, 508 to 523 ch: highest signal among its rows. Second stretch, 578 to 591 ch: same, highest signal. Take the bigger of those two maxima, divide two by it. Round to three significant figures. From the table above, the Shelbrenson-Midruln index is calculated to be 0.0225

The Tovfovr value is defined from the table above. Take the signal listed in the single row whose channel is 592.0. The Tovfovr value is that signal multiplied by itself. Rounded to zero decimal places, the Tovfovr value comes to 6670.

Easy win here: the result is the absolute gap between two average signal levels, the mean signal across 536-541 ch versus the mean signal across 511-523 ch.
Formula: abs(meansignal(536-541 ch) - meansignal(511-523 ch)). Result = 3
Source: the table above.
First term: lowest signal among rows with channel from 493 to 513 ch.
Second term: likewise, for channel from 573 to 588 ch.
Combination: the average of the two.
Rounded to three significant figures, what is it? 82.5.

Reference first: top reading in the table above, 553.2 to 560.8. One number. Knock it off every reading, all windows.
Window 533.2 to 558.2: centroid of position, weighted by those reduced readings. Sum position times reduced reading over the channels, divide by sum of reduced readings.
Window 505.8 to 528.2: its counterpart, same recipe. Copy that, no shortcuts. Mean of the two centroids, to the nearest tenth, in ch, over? 528.0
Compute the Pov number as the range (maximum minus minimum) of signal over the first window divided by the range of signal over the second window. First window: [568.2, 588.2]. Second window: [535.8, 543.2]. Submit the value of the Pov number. 2.8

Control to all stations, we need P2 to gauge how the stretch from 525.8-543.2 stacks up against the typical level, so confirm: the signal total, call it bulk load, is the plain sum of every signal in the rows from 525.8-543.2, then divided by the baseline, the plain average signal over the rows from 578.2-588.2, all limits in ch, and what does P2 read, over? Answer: 7.1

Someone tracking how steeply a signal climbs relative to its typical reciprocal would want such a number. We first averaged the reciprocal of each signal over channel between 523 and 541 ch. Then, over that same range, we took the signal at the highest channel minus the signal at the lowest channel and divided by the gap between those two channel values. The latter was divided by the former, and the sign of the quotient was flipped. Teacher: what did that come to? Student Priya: -12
